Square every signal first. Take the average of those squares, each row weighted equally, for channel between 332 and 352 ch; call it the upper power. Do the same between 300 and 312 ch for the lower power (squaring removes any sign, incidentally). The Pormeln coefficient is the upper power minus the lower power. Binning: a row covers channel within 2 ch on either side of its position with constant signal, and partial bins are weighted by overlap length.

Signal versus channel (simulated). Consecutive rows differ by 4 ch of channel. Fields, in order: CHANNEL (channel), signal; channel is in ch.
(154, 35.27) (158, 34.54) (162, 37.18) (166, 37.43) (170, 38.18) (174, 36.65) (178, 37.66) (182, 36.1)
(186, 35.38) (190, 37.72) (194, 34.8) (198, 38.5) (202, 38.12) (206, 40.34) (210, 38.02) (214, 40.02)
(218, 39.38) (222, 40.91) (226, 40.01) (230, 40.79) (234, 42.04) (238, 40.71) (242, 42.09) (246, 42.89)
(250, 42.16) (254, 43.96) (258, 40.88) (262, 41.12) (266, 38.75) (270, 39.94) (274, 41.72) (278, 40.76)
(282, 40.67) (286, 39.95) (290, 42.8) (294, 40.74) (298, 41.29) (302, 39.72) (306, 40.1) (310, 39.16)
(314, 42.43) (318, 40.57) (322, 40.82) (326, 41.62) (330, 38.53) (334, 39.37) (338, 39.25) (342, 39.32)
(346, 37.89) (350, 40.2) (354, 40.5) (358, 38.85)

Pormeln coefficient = -35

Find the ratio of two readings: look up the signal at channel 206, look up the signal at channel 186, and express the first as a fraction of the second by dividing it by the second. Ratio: 1.14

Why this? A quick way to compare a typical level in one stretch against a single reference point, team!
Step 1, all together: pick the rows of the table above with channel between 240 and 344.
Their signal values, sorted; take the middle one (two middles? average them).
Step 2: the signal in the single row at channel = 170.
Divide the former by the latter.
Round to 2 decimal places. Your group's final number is 1.07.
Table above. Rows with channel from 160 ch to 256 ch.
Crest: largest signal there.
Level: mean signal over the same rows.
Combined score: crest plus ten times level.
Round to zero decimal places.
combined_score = 436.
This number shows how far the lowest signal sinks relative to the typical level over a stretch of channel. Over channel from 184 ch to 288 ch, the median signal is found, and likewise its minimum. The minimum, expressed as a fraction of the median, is 0.859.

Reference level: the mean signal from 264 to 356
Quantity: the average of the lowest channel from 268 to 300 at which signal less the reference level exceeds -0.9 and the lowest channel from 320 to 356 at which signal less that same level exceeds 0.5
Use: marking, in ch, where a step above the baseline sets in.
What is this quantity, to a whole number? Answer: 296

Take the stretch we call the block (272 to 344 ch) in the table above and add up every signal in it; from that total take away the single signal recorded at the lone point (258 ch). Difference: 688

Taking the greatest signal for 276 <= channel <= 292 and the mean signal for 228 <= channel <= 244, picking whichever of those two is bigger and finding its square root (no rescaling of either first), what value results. 6.54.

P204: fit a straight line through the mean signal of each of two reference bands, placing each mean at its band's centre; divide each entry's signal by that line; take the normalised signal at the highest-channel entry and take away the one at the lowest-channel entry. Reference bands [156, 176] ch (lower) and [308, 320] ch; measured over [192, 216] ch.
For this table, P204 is 0.12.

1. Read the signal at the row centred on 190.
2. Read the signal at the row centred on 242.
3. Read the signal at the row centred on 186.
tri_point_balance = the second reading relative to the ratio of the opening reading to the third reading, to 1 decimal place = 39.5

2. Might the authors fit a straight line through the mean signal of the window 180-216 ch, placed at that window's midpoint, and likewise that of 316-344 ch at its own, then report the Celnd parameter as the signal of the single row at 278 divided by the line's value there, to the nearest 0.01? 1.04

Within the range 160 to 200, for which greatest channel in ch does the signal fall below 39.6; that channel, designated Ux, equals 198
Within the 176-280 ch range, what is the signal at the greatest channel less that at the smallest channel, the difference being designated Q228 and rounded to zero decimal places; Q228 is 3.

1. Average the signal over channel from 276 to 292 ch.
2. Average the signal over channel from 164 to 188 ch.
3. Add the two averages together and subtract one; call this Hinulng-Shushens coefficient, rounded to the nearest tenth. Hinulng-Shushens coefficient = 76.9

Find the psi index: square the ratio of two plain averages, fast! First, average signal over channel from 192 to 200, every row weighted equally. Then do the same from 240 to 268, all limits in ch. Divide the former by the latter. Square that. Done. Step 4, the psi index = 0.77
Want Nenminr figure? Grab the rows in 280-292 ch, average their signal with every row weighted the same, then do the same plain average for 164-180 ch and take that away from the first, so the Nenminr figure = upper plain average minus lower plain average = 3.7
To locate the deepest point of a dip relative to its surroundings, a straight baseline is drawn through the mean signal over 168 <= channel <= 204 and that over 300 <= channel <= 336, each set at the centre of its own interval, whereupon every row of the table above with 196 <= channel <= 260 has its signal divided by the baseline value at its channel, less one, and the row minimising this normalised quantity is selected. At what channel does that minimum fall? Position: 210 ch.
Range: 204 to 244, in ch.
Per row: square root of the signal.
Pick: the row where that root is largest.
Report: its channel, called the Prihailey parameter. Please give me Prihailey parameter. 242 ch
